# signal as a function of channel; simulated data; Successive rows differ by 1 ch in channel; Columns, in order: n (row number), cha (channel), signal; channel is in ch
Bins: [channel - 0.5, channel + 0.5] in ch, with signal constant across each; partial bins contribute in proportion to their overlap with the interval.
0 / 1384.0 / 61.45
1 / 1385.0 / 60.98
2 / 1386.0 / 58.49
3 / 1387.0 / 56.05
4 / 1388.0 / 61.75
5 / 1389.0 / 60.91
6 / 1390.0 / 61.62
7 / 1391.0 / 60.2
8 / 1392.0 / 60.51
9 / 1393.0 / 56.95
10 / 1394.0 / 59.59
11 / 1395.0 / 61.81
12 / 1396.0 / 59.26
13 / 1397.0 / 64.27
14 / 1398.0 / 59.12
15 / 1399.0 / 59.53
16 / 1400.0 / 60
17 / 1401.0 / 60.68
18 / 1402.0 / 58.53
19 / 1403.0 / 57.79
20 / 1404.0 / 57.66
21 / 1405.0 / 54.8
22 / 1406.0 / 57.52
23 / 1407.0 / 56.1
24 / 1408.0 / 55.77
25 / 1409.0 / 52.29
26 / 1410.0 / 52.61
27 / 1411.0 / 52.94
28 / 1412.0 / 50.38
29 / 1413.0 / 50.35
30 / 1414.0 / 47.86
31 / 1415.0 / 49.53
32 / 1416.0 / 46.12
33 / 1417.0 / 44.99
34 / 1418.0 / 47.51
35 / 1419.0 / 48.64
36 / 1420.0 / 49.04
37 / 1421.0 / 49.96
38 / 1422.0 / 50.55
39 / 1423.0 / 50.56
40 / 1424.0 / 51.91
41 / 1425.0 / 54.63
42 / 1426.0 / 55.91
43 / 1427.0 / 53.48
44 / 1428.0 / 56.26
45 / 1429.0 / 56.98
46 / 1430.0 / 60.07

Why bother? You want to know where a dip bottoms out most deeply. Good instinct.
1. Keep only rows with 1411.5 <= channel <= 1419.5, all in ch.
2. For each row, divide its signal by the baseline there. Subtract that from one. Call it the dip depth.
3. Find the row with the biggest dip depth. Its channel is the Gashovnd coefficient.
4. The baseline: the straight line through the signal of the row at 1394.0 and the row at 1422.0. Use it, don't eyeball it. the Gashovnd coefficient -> 1417.0 ch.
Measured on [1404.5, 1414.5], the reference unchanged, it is 1414.0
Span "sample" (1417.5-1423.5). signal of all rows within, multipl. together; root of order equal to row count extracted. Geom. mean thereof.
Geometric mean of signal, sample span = 49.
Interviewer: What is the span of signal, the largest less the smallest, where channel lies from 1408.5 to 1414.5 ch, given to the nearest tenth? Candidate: 5.1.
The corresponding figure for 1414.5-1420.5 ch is 4.5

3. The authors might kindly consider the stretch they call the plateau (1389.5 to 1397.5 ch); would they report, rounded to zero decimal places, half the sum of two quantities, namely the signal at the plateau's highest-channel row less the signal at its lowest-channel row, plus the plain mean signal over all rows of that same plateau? 32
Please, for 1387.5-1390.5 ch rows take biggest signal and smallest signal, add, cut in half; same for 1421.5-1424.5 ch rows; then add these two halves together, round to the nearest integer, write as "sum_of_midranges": 113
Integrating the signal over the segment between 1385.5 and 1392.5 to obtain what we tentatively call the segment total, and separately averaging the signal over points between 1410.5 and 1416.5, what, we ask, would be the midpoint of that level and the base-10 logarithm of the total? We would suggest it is 26.1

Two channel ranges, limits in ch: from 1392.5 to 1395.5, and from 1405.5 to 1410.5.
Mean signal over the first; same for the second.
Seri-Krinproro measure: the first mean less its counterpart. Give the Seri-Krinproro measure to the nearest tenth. 4.6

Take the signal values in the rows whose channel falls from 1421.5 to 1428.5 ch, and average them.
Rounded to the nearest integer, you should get 53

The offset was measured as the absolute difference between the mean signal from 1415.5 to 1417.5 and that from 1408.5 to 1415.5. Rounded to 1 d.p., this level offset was 5.3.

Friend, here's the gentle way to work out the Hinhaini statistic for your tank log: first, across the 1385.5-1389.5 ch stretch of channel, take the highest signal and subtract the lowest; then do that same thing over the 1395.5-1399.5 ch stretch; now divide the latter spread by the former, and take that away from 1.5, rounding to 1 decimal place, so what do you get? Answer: 0.6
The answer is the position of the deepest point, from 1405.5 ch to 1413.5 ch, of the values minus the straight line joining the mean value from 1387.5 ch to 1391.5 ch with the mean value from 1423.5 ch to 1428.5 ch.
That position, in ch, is 1412.0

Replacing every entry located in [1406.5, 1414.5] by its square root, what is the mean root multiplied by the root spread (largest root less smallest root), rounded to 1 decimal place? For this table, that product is 4.1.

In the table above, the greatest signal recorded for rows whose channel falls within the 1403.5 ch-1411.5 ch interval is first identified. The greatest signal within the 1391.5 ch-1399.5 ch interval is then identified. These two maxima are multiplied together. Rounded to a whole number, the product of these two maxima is 3706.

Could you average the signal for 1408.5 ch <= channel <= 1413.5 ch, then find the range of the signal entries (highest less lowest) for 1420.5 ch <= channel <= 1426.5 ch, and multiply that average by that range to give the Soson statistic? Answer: 308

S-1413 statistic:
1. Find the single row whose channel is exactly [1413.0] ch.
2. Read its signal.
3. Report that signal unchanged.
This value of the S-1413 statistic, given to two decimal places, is 50.35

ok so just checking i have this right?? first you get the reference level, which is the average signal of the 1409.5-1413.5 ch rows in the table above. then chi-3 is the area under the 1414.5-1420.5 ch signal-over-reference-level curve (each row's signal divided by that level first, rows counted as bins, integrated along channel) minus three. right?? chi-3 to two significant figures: 2.5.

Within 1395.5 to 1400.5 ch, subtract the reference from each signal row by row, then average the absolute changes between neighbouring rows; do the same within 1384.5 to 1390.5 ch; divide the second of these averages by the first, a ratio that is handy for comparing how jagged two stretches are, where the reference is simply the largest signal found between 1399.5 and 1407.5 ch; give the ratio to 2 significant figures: 0.88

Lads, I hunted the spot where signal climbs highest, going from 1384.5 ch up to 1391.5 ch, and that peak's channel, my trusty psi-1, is 1388.0 ch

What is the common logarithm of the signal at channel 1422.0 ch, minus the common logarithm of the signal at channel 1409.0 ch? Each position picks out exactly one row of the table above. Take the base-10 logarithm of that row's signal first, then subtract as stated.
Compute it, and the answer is -0.015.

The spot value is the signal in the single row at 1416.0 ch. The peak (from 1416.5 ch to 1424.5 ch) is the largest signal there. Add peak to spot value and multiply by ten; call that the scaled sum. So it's 980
